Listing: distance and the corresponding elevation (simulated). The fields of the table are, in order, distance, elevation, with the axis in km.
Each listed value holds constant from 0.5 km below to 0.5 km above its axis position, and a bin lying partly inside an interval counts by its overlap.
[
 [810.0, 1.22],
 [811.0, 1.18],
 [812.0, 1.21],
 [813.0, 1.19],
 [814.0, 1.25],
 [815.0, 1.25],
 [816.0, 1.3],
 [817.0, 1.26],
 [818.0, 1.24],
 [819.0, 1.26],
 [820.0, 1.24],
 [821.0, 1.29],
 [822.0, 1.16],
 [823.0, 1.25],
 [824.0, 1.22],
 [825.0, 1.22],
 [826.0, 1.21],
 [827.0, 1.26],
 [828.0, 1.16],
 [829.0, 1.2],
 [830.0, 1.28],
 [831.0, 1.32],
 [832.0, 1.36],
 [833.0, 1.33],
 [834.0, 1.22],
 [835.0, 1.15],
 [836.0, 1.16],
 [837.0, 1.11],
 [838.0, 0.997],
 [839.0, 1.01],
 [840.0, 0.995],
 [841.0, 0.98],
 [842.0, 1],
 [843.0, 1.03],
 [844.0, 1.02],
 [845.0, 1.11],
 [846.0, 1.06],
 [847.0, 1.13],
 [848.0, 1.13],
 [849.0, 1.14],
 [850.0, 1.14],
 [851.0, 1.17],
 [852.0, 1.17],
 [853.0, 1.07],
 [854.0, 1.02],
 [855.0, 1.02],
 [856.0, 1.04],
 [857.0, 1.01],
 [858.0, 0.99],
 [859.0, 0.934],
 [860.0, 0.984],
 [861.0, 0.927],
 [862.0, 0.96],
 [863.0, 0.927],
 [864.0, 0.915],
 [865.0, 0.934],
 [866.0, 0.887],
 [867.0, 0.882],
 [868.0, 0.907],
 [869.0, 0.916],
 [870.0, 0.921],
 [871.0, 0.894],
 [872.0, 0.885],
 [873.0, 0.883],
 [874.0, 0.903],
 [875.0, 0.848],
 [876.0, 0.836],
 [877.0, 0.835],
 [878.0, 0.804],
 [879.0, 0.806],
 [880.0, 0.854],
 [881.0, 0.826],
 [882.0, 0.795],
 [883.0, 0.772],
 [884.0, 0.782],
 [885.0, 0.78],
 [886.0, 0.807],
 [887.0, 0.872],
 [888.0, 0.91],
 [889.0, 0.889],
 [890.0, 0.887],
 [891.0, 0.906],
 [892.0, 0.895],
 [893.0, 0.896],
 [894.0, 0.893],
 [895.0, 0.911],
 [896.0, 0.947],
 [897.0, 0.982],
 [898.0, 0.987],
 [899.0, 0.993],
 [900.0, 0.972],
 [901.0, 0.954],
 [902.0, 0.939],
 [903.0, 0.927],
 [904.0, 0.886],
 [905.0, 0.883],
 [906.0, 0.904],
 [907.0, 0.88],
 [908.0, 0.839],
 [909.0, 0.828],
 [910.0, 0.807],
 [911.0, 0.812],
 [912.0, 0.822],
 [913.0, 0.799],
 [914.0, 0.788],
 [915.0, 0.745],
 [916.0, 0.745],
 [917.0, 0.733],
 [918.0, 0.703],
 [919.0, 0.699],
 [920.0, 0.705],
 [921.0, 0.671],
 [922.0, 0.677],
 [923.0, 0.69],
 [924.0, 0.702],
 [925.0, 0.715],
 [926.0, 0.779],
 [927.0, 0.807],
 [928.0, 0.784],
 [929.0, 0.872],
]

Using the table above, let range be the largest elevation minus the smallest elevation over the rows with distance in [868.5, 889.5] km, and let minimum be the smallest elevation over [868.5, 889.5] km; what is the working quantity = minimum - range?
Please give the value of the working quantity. 0.62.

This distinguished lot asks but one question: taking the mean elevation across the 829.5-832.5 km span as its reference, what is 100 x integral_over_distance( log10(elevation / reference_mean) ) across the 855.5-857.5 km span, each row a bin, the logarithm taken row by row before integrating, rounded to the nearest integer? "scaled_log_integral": -22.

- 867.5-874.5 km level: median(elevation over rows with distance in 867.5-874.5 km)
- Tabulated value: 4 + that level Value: 4.90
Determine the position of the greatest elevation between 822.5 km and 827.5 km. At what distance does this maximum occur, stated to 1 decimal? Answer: 827.0 km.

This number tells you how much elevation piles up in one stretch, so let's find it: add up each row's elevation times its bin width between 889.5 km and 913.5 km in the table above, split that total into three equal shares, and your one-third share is 7.2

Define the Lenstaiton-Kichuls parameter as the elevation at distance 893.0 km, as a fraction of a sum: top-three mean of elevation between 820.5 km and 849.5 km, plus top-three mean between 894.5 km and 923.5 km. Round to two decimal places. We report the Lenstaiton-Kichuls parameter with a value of 0.39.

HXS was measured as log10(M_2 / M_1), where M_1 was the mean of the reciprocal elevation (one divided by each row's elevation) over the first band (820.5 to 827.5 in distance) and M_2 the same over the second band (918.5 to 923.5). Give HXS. 0.25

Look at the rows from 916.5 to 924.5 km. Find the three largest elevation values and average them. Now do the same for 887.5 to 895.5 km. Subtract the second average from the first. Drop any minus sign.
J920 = 0.20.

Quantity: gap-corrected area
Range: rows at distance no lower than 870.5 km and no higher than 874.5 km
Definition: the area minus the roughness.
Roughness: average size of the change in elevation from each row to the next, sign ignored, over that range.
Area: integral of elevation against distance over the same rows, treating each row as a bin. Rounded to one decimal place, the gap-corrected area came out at 3.6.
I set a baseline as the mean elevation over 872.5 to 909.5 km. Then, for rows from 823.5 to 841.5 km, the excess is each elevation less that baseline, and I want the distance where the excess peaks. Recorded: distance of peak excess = 832.0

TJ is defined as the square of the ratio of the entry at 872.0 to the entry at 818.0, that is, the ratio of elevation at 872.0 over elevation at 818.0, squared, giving 0.51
